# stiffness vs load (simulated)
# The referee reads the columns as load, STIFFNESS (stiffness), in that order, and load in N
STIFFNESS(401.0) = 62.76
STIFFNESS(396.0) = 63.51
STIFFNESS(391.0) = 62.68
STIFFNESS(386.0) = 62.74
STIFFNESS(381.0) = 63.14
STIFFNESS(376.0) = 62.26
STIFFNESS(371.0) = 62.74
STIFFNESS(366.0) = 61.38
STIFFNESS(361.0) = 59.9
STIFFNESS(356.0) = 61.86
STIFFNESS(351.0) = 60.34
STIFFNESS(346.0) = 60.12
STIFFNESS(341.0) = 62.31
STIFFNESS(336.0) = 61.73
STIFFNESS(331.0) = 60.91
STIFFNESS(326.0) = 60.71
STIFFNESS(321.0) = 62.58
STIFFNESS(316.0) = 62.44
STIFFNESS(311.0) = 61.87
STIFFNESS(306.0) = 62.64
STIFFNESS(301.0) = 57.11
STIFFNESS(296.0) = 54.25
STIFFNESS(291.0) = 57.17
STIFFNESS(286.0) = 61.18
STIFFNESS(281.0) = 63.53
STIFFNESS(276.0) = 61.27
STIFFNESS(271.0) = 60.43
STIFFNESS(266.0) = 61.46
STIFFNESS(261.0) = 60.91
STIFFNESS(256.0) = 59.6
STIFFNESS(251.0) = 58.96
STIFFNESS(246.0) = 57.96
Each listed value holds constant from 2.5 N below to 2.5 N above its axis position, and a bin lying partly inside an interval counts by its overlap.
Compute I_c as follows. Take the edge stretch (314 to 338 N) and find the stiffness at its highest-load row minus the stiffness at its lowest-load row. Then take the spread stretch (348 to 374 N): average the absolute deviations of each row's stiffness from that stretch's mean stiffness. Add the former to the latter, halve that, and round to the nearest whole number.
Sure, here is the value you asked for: 0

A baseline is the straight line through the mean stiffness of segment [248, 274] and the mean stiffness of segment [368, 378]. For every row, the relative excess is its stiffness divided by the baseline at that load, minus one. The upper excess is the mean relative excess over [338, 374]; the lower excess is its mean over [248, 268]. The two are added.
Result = -0.015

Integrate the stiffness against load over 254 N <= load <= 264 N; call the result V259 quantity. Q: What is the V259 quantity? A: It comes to 603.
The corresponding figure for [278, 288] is 624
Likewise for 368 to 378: 625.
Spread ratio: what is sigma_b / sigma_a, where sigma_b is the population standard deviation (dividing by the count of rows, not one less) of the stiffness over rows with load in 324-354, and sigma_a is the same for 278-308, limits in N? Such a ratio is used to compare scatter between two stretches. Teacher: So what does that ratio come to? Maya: 0.23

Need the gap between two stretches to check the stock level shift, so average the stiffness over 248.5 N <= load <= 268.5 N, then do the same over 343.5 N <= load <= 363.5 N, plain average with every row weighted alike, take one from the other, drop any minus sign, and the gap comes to 0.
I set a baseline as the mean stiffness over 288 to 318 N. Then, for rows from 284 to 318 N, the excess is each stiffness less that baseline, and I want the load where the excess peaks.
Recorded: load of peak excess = 306.0 N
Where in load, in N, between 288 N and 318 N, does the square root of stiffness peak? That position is 306.0 N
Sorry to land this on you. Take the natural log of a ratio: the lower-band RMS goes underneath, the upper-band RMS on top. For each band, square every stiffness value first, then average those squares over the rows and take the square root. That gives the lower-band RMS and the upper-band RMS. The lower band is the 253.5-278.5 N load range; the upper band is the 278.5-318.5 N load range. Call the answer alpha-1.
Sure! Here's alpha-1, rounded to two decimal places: -0.01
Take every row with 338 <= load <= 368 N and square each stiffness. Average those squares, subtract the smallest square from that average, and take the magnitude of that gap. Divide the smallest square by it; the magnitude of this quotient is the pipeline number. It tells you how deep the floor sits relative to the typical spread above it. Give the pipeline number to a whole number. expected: 27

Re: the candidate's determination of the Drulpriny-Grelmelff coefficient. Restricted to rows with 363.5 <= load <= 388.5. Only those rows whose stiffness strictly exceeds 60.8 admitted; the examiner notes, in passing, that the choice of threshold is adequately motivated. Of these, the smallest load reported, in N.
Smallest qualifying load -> 366.0 N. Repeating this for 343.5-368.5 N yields 356.0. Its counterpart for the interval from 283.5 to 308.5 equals 286.0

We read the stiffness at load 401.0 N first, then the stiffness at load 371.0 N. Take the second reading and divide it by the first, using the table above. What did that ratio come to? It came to 1.000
